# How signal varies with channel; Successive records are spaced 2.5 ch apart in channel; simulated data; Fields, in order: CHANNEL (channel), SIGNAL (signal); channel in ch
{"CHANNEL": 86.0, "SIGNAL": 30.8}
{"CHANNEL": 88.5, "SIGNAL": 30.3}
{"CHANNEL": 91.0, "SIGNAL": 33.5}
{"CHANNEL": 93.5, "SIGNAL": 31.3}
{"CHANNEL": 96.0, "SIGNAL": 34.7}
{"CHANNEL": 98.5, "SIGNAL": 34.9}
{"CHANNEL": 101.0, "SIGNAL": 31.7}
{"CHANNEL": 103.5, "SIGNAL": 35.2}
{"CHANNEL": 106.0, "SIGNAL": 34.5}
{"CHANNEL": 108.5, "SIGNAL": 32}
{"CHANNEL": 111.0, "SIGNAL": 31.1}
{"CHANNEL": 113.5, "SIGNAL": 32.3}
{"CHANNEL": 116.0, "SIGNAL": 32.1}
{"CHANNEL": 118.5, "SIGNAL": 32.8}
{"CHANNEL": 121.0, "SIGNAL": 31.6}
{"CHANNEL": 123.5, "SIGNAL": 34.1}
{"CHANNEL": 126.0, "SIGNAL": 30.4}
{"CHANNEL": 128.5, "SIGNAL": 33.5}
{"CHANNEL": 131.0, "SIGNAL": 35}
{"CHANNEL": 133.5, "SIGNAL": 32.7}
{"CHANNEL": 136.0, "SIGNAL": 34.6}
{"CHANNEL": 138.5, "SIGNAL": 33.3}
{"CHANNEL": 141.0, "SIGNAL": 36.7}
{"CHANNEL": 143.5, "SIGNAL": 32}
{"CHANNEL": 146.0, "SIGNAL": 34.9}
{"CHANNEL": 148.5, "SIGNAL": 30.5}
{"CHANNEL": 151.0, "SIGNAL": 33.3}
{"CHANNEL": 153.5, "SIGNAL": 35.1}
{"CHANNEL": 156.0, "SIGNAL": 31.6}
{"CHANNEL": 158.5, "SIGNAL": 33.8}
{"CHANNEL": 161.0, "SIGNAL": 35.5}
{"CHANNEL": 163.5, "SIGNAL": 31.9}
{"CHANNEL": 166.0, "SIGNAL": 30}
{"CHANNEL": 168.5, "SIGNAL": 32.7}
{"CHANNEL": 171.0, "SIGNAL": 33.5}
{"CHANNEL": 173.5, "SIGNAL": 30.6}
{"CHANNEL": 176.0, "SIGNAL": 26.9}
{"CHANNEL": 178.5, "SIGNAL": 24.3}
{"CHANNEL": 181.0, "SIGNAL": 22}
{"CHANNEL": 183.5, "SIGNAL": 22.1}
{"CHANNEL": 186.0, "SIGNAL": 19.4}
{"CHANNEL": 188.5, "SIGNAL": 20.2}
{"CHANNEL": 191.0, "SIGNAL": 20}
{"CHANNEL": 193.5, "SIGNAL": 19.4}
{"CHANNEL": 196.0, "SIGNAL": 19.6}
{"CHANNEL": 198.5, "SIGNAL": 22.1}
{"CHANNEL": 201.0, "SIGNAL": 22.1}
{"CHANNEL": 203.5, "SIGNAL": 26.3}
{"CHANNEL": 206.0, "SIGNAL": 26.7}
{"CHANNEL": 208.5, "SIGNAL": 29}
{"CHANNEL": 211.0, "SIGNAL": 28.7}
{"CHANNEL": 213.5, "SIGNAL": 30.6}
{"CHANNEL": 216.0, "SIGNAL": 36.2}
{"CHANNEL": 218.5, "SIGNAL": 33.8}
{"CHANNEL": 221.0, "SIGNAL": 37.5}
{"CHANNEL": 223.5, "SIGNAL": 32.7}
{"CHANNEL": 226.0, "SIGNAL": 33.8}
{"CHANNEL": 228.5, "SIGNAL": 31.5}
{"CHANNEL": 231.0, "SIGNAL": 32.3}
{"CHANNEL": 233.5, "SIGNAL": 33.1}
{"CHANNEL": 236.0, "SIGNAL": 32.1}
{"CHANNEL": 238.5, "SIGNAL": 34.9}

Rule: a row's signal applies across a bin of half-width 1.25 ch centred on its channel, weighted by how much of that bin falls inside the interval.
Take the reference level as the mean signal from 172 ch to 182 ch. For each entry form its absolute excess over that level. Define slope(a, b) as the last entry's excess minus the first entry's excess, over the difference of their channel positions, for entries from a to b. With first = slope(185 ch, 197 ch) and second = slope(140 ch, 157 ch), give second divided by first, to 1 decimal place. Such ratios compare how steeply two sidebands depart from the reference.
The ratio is 17.0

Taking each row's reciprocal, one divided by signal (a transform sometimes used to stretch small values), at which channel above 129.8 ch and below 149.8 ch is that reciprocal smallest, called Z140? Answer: 141.0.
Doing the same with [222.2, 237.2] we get 226.0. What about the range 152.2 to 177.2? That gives 161.0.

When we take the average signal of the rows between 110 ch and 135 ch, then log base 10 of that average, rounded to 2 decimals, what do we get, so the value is 1.51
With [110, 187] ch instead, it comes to 1.50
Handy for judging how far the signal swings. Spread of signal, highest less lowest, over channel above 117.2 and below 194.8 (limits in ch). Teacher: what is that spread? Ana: 17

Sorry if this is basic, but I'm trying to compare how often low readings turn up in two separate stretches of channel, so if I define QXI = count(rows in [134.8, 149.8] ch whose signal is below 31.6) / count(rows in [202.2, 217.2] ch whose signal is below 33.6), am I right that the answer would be 0.2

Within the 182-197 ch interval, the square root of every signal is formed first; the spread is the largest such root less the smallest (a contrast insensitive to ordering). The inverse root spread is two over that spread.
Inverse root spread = 6.7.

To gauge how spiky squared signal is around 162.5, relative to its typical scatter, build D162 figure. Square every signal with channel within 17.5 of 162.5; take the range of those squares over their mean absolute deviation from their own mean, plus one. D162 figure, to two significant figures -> 5.6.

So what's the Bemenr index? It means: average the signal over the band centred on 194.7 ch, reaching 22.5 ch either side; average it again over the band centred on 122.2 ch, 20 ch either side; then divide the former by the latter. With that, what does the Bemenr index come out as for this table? 0.75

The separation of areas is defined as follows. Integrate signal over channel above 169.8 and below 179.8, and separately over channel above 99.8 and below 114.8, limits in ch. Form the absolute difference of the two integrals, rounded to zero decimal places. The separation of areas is 204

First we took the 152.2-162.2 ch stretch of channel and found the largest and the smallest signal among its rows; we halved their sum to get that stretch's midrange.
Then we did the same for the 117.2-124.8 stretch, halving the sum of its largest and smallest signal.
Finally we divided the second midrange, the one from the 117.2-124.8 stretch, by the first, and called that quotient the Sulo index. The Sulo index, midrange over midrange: 0.98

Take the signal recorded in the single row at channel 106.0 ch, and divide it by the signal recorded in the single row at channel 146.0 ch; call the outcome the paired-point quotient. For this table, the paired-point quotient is 0.989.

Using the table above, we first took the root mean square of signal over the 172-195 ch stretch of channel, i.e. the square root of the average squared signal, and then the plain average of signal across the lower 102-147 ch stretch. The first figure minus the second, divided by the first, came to -0.44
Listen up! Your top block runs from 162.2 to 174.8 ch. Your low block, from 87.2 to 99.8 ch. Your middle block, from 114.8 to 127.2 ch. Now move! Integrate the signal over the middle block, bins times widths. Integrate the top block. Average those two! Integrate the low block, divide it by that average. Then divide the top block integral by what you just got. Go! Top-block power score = 385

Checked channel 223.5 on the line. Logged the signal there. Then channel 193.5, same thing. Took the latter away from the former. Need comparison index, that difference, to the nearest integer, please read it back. 13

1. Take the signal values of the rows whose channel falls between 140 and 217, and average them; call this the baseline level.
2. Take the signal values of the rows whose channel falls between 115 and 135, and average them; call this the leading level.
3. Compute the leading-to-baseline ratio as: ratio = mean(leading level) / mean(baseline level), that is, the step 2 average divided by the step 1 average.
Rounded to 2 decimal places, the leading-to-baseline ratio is 1.16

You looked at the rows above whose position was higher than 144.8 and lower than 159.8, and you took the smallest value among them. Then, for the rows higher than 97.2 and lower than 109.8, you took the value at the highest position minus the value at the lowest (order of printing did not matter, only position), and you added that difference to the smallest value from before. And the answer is 27.6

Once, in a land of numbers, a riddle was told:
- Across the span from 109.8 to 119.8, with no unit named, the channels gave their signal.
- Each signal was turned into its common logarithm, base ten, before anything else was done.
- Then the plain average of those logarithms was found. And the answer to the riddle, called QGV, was 1.51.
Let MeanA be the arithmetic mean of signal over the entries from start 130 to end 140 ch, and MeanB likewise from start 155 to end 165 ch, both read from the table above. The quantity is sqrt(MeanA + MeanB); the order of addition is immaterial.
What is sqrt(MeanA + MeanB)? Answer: 8.19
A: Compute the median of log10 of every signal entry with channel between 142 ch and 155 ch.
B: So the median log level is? 1.52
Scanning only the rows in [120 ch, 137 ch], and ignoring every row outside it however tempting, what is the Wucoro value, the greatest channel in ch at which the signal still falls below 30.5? 126.0 ch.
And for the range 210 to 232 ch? 211.0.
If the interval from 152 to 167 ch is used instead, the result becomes 166.0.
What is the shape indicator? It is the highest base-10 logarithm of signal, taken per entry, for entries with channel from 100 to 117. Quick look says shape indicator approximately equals 1.55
